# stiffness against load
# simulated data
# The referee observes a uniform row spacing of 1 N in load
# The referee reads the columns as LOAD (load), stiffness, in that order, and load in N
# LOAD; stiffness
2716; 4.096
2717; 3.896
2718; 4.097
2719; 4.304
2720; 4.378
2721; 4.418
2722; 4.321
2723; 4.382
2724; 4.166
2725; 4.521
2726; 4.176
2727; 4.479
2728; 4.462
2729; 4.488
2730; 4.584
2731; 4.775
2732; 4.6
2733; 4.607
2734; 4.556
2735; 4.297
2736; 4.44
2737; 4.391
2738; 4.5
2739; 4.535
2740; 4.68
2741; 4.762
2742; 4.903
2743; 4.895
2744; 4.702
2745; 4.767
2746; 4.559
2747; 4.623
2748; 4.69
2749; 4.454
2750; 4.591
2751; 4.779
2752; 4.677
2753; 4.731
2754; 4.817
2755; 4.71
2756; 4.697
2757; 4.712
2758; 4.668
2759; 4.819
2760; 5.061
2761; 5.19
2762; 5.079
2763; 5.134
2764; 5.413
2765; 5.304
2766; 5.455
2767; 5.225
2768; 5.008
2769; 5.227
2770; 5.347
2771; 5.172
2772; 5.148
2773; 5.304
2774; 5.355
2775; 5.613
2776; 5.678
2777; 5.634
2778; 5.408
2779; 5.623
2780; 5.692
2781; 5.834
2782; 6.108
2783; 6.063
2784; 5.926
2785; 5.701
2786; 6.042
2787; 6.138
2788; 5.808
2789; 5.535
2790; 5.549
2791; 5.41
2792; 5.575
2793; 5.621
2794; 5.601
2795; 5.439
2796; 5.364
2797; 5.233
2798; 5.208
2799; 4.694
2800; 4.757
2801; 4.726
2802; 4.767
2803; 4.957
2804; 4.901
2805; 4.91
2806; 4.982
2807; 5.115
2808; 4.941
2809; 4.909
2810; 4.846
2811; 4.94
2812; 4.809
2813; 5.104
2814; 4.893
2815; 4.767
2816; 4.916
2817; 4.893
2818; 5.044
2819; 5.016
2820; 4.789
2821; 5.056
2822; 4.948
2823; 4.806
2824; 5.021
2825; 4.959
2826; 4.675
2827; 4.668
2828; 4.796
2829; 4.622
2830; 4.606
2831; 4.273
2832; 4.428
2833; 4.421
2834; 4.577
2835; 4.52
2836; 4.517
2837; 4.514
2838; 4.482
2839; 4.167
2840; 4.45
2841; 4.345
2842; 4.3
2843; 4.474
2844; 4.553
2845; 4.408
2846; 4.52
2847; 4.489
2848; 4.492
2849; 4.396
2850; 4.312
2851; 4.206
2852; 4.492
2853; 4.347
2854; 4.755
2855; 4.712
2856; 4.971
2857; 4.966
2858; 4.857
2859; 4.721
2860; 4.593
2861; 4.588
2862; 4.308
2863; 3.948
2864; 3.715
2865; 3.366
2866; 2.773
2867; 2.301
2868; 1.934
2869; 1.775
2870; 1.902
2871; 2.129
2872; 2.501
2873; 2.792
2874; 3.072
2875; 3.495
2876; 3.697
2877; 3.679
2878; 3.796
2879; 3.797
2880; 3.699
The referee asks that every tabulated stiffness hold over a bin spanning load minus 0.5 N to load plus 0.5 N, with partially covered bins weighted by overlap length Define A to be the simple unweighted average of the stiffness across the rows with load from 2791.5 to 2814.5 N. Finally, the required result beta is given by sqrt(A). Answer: 2.25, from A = 5.1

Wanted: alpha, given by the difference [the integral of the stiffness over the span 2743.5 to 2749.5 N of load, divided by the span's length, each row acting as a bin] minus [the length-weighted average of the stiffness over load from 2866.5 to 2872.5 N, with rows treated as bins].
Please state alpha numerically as 2.54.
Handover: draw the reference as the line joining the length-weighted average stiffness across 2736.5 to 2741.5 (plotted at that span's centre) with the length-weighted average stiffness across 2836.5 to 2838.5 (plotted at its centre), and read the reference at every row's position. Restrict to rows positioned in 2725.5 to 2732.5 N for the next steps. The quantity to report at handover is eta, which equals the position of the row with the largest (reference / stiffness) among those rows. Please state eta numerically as 2726 N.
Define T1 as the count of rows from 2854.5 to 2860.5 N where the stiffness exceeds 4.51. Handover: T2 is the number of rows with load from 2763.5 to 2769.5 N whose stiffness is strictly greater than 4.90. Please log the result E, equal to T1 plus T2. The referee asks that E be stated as 12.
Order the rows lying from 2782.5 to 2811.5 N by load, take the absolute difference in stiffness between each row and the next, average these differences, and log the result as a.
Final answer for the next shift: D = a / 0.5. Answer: 0.26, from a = 0.13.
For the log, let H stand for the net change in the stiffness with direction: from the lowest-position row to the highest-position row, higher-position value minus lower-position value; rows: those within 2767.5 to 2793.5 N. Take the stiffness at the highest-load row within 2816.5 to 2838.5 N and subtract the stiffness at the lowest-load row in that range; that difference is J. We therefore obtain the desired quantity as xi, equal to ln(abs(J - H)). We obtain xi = 0.02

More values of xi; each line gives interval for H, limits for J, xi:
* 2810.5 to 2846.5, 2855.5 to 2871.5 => 0.88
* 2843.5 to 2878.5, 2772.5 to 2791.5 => -0.15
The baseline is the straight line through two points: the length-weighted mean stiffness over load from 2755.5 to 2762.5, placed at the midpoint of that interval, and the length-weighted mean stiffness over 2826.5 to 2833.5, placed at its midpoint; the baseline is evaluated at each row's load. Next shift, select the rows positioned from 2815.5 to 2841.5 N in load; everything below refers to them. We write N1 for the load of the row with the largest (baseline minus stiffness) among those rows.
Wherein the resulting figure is 2839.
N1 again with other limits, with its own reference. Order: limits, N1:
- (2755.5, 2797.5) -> 2758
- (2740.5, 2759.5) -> 2749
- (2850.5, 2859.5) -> 2851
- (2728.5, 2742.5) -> 2735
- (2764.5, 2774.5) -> 2768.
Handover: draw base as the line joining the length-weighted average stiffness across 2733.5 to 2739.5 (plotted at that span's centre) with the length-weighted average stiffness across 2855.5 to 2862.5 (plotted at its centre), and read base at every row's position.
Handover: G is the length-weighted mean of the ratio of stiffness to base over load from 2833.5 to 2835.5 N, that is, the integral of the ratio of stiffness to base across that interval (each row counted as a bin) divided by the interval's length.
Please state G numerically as 0.98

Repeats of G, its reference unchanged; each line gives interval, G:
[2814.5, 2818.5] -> 1.06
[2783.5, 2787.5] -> 1.31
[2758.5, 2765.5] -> 1.14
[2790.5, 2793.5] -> 1.21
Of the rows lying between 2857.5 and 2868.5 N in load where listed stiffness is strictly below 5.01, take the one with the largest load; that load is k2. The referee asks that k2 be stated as 2868 N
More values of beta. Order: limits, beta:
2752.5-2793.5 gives 2.32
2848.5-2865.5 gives 2.10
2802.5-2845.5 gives 2.17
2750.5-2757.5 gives 2.18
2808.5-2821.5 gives 2.22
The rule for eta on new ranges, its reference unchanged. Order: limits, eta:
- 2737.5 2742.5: 2738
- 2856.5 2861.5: 2861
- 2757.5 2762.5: 2758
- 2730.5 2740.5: 2735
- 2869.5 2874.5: 2870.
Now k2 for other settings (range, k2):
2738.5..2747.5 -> 2747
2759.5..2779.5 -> 2768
